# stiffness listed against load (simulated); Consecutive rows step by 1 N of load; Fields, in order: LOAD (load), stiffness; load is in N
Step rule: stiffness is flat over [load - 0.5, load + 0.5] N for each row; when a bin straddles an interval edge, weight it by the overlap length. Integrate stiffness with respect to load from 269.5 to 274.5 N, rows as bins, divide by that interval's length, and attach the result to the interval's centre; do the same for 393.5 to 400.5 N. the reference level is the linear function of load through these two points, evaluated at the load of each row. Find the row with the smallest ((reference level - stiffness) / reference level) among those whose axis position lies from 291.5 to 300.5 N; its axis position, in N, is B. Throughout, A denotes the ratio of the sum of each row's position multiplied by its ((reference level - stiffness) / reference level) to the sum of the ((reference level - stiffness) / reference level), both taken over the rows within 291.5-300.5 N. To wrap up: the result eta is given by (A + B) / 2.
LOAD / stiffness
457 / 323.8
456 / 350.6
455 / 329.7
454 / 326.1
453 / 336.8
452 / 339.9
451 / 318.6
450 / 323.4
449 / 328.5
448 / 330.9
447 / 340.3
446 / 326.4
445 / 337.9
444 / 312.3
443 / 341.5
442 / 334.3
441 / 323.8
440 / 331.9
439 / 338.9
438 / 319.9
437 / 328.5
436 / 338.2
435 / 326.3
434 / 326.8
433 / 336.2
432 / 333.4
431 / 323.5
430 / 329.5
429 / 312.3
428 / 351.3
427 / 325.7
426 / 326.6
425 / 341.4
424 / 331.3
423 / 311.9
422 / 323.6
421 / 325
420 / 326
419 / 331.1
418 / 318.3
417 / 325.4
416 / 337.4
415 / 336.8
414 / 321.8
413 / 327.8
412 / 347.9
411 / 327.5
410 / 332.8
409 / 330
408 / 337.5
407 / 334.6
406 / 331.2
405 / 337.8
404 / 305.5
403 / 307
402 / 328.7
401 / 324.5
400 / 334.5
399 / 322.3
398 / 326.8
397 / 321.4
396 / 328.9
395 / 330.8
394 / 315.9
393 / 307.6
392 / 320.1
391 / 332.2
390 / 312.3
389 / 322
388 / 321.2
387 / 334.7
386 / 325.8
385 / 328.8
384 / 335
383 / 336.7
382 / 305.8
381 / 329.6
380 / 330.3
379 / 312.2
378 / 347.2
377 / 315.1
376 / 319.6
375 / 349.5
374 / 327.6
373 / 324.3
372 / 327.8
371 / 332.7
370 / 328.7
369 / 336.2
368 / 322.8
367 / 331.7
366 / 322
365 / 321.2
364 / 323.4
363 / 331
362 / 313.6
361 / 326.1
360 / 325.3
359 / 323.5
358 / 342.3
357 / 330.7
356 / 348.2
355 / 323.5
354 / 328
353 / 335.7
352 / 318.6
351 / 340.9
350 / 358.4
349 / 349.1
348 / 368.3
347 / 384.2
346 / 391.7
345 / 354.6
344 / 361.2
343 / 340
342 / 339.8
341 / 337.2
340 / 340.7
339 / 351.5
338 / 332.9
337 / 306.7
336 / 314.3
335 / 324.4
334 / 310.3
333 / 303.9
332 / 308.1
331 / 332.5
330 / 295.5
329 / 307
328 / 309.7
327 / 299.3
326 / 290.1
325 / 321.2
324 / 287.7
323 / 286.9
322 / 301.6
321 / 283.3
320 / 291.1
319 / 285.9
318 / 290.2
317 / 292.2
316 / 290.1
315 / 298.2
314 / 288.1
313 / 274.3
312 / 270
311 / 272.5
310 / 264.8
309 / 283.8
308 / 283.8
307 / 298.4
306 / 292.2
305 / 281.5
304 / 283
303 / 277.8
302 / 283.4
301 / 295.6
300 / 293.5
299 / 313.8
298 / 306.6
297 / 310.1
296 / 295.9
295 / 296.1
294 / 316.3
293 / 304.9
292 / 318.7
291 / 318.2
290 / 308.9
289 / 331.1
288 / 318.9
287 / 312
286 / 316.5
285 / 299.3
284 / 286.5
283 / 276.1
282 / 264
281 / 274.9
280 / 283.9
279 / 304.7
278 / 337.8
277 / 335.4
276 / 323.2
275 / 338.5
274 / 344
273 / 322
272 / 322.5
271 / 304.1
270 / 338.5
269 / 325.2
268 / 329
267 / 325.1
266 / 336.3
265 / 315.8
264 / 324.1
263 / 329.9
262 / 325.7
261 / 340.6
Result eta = 294.2 N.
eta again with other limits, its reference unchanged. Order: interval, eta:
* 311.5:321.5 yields 315.6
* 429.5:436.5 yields 434.9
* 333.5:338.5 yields 336.7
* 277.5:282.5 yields 279.5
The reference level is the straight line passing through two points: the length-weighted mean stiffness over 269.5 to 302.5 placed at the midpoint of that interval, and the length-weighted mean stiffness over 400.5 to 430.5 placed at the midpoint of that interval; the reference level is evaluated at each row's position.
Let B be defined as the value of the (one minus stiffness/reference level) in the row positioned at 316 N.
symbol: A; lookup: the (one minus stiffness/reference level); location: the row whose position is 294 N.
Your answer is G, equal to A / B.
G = -0.3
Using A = -0.02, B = 0.07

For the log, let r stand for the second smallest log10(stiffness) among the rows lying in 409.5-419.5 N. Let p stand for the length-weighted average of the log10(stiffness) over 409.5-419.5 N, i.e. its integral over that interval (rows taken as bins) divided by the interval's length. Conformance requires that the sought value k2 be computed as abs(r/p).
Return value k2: 0.9954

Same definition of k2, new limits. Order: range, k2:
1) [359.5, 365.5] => 0.9988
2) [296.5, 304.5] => 0.9926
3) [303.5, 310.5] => 0.9986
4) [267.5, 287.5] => 0.9785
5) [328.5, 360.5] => 0.9835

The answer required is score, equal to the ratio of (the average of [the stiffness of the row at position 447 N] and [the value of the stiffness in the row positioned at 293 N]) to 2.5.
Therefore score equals 129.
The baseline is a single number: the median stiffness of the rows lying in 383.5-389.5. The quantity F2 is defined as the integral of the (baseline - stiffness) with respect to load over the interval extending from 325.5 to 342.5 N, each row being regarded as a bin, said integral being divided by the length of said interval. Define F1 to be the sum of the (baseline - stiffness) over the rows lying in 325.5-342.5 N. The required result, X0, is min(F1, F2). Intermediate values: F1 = 160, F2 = 9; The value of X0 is 9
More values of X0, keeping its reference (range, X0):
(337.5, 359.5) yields -400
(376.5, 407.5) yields 3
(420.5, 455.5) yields -77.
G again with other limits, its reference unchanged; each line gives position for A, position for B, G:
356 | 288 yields 2.9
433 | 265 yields 0.5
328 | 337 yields 0.6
